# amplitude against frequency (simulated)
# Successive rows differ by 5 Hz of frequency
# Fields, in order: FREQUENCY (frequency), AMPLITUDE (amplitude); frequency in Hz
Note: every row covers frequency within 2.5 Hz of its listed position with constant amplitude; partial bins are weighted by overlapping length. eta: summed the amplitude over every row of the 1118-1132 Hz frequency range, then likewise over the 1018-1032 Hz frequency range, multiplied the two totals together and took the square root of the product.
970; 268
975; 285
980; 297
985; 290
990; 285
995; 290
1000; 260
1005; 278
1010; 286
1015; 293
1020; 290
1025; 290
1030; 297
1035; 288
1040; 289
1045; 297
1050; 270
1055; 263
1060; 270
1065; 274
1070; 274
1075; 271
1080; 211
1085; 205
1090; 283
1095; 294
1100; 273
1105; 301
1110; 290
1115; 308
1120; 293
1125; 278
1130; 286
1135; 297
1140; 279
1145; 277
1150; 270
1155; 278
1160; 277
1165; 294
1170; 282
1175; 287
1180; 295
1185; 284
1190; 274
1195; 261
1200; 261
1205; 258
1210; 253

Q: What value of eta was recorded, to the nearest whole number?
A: 867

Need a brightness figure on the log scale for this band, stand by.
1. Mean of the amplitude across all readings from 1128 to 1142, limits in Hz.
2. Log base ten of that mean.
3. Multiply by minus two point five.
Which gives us -6.15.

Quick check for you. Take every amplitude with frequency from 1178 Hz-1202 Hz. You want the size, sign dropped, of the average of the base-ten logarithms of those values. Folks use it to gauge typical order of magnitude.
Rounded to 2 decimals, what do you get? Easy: 2.44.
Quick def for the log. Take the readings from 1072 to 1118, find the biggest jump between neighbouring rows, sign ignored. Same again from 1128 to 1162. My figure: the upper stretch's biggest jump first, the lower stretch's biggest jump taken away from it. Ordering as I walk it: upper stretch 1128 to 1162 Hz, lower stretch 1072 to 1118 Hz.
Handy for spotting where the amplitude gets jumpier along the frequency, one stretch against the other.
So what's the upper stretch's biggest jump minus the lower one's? -60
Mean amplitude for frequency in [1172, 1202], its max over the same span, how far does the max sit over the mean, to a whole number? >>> 18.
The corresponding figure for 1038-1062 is 19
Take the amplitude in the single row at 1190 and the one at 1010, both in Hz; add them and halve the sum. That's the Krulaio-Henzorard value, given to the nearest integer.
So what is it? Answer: 280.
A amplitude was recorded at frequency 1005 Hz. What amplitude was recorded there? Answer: 278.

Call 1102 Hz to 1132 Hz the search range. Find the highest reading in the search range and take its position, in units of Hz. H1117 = 1115 Hz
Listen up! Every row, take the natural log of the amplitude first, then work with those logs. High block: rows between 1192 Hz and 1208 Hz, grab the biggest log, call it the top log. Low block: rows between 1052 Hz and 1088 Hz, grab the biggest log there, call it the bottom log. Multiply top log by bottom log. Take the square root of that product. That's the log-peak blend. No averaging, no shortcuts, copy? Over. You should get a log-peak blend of 5.59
